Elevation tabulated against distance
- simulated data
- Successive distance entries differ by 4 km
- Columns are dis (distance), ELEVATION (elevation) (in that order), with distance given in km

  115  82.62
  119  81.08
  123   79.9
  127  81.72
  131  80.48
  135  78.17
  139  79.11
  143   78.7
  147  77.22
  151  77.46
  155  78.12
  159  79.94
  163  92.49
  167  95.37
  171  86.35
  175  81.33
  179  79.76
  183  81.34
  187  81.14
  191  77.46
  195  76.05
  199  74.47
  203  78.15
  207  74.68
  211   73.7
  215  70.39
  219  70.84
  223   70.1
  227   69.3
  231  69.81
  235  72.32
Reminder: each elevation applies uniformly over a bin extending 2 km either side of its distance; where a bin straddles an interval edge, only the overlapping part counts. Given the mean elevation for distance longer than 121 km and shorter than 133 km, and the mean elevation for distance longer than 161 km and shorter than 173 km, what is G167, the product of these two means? 7376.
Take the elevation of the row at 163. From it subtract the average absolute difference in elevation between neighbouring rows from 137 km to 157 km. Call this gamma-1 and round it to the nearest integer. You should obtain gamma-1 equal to 92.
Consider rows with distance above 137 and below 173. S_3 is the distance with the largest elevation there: 167 km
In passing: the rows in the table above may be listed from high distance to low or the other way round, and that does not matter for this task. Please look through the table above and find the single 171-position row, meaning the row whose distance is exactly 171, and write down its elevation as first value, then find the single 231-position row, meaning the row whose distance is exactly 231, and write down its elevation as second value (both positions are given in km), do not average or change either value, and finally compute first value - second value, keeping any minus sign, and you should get 17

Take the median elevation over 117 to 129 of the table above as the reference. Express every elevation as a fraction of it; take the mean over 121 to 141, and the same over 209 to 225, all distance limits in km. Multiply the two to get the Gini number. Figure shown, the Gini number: 0.87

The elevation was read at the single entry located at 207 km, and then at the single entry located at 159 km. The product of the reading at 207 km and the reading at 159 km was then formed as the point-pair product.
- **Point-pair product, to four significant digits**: 5970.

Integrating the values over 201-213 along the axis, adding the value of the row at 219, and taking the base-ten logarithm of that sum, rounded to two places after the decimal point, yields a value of 2.99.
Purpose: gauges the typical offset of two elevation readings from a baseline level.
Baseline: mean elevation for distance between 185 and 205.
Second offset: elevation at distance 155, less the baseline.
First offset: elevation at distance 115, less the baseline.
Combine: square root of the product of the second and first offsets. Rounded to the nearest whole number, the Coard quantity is 2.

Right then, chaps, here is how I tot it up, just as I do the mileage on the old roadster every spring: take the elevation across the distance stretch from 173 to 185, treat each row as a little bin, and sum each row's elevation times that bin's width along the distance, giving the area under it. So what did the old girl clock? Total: 970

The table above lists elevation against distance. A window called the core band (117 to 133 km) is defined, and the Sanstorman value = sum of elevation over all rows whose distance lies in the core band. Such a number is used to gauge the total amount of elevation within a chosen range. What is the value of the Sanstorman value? 323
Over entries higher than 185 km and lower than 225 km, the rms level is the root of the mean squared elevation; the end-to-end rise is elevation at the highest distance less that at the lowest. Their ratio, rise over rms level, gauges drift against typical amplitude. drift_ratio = -0.15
